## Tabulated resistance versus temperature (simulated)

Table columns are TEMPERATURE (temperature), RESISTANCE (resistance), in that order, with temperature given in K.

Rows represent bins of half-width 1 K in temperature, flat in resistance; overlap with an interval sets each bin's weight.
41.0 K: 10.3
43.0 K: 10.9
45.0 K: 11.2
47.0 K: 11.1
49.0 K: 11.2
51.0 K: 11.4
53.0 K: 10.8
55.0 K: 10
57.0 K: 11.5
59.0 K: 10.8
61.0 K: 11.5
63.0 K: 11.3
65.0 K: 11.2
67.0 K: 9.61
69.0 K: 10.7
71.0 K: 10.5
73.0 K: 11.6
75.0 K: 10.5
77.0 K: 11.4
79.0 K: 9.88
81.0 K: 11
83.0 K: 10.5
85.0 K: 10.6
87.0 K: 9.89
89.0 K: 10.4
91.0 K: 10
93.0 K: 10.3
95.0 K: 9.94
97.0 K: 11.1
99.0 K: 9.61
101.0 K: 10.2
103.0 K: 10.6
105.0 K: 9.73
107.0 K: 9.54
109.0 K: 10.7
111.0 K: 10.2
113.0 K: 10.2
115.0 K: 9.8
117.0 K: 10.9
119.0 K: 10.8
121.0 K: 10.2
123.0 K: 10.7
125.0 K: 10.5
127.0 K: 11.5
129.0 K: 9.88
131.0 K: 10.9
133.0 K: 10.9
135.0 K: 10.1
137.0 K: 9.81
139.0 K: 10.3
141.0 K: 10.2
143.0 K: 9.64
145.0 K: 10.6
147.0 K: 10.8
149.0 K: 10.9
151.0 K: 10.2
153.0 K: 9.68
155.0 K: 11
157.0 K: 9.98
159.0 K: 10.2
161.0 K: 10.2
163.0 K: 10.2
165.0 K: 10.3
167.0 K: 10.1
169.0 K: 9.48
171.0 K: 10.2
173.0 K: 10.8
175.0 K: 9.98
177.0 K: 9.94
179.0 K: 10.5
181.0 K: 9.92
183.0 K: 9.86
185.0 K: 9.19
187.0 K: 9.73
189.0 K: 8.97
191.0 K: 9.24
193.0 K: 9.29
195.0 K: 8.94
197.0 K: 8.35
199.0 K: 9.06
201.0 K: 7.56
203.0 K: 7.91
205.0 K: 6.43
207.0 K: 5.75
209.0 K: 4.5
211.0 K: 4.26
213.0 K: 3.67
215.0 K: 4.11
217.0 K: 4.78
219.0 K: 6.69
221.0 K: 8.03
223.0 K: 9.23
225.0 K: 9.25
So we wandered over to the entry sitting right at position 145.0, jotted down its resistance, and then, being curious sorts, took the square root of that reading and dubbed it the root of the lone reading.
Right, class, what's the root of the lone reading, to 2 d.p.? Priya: 3.26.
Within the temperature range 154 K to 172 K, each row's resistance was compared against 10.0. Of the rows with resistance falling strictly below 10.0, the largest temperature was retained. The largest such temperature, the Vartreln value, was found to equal 169.0 K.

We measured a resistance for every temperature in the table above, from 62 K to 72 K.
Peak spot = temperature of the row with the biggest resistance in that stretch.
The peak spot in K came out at 63.0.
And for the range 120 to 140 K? 127.0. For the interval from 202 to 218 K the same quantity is 203.0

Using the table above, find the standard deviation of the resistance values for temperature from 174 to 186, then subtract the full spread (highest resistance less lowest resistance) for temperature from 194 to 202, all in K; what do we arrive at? -1.1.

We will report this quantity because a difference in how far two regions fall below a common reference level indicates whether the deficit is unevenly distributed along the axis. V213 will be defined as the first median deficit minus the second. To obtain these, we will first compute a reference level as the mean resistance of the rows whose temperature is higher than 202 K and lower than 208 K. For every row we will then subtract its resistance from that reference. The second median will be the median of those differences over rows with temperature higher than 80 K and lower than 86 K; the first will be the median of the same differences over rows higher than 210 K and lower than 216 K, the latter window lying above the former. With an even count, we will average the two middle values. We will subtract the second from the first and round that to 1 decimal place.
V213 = 6.5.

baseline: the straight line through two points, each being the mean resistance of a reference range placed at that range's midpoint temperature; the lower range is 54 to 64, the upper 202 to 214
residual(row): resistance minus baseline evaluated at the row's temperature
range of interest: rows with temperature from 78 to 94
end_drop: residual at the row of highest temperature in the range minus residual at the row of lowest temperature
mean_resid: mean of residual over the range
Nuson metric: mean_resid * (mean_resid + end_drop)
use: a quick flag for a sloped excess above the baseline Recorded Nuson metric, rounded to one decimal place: 0.4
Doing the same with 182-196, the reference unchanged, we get 8.6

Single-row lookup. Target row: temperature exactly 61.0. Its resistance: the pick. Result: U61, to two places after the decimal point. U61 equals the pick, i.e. 11.50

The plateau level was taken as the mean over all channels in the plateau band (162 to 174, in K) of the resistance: 10.2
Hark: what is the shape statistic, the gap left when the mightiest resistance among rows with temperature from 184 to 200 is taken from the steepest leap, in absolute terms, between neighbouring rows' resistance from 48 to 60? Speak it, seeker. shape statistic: -8.2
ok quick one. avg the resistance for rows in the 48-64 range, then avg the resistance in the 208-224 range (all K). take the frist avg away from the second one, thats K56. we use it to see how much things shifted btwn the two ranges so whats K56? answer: -5.4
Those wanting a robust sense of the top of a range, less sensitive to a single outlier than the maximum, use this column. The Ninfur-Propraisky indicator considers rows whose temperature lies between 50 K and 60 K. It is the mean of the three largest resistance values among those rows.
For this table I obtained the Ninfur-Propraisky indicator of 11.2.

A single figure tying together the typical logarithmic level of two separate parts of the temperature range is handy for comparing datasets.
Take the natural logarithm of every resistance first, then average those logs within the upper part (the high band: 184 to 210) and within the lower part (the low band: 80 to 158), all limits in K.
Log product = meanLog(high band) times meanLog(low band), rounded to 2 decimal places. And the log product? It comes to 4.83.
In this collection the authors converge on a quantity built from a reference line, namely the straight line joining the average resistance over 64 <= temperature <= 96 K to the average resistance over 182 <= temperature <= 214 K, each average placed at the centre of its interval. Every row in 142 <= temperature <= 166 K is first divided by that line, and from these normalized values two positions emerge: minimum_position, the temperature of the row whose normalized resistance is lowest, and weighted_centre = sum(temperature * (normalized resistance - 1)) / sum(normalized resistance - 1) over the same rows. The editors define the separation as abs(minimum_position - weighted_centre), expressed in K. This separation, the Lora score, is 11.7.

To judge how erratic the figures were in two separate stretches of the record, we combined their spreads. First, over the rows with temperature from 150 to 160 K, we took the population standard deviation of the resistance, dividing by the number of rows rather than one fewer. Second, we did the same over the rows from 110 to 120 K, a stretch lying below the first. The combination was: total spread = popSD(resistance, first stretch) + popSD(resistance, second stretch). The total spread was 0.85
